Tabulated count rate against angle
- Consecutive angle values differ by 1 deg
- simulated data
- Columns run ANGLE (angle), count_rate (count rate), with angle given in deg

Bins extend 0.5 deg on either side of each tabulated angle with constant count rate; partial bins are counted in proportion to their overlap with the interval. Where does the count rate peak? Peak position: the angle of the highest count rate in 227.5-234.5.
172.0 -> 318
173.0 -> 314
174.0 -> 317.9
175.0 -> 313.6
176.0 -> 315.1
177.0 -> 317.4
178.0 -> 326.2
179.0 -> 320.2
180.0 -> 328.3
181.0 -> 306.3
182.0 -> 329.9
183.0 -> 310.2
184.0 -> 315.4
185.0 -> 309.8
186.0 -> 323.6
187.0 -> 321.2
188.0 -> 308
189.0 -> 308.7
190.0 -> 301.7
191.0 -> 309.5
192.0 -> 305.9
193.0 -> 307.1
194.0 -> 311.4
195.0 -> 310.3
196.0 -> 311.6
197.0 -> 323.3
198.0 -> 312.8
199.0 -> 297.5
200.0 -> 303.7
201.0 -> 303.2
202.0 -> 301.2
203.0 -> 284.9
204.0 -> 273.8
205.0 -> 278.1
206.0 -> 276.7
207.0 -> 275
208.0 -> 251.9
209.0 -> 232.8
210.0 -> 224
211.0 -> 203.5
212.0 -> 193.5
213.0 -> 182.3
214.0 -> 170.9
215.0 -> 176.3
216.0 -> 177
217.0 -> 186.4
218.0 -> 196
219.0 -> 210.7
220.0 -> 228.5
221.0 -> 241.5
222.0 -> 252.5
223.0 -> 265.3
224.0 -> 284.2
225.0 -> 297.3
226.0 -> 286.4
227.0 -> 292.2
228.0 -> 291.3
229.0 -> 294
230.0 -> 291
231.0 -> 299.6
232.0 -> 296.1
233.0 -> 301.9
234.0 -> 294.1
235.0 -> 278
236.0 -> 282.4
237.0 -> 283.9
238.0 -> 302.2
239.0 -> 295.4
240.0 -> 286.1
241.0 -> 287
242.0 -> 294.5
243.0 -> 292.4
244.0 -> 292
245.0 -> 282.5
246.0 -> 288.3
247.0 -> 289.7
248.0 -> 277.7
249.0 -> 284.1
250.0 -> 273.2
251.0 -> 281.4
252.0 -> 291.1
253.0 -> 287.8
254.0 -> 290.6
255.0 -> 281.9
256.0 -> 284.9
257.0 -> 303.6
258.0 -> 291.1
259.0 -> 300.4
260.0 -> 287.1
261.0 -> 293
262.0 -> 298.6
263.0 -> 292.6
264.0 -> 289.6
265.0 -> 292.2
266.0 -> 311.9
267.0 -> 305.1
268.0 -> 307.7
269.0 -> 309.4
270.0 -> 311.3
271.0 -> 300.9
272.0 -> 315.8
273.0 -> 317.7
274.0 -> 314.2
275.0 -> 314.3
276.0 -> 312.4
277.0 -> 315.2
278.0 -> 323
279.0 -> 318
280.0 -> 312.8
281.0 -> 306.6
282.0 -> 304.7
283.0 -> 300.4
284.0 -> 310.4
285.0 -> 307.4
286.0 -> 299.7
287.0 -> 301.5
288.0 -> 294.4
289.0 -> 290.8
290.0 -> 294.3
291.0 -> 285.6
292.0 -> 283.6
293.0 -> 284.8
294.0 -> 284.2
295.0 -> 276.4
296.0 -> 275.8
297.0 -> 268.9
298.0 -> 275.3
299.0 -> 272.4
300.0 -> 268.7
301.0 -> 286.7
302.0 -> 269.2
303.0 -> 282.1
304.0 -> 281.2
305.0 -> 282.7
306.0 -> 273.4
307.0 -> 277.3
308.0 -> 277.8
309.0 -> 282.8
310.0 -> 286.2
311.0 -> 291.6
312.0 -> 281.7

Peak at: 233.0 deg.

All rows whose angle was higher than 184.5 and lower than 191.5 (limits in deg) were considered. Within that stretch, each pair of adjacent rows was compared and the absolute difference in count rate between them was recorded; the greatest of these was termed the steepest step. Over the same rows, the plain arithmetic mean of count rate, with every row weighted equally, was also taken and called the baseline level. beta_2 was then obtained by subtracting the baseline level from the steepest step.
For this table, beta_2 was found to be -298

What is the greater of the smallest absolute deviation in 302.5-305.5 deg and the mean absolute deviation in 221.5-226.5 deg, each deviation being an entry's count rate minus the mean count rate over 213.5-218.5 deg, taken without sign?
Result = 100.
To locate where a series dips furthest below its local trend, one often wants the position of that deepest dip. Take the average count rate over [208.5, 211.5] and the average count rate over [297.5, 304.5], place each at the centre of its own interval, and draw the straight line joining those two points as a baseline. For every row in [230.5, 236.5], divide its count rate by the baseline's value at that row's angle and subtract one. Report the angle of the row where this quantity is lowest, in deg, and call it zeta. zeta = 235.0 deg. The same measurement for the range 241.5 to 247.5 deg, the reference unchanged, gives 245.0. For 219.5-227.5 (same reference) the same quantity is 220.0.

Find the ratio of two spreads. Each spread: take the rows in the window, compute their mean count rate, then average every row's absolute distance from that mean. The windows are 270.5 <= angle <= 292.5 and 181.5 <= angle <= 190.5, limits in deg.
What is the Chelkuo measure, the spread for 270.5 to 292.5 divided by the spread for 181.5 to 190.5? 1.24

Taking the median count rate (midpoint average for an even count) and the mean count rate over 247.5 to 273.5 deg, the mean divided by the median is 1.01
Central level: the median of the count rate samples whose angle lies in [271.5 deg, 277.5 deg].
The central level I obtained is 315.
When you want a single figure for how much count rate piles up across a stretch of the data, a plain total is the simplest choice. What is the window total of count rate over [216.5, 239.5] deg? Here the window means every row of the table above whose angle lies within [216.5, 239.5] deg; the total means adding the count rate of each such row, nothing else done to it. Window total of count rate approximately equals 6251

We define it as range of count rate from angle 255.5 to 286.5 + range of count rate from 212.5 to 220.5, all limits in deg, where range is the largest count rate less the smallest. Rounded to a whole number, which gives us 96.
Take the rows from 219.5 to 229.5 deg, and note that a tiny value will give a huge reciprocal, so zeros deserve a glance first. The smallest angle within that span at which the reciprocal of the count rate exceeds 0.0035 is 220.0 deg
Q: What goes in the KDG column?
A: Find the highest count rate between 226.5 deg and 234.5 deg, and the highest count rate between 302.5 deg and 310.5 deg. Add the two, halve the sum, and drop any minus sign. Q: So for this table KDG 294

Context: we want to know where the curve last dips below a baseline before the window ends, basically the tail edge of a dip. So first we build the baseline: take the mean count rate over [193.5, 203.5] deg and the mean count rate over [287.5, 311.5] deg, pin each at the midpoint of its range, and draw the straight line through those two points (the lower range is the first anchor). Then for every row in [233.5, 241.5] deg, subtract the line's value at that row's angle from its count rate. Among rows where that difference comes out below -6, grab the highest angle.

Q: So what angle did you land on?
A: 241.0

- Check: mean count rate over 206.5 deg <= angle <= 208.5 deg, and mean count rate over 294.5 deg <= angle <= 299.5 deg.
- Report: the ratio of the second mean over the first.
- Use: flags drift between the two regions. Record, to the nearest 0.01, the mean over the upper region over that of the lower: 1.04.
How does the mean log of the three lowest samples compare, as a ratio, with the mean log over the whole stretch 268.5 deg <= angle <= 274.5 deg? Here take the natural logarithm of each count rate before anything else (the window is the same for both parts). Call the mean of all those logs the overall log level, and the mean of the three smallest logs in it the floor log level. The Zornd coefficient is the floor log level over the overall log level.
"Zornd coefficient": 0.998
